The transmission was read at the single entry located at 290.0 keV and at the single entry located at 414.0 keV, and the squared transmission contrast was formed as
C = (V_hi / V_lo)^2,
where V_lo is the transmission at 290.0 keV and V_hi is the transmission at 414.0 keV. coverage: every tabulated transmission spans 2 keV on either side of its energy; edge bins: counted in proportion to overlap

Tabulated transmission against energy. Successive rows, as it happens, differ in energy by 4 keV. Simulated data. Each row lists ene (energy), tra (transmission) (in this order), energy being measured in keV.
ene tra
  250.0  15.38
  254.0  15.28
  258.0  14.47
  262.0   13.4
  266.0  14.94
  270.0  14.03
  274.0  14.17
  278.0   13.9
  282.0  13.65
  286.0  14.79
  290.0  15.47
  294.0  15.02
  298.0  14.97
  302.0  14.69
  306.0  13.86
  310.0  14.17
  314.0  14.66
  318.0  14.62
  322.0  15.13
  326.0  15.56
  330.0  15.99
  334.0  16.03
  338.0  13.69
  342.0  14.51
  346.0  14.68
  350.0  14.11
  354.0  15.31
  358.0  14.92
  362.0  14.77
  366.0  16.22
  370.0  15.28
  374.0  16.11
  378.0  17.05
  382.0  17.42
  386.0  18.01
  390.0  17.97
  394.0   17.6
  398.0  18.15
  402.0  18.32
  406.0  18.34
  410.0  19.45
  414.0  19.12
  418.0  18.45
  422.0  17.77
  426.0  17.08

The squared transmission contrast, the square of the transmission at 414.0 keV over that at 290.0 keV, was 1.53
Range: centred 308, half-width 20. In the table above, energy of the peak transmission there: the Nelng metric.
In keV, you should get 326.0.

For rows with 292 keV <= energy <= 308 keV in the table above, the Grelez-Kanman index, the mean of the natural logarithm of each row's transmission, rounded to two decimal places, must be 2.68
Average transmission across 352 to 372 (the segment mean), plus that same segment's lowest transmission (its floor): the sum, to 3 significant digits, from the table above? 30.1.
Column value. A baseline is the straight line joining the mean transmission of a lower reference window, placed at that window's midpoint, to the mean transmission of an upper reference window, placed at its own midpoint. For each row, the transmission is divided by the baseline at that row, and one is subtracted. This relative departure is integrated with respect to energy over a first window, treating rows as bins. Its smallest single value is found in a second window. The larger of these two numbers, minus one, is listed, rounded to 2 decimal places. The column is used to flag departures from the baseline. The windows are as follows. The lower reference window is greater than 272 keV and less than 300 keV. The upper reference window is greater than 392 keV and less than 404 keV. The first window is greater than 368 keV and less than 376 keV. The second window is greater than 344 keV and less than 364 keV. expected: -1.15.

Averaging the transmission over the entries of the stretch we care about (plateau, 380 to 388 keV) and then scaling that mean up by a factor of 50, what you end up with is 886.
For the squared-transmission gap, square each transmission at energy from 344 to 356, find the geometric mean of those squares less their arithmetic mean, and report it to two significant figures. -0.48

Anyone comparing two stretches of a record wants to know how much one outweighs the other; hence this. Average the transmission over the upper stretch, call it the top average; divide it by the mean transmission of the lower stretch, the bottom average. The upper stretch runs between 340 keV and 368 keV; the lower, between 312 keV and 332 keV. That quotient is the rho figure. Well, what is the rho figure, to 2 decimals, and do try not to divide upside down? 0.98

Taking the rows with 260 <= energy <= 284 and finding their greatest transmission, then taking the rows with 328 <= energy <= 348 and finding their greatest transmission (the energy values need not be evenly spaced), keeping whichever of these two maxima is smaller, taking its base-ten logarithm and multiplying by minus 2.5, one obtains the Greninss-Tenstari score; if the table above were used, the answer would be -2.94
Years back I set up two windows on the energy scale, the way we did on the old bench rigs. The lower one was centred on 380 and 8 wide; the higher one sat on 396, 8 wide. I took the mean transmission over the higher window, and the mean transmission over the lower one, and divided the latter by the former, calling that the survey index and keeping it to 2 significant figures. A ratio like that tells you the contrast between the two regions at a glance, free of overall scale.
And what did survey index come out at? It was 0.96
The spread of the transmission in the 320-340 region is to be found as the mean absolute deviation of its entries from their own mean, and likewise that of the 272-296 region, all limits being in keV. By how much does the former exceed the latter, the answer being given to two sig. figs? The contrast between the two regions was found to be 0.10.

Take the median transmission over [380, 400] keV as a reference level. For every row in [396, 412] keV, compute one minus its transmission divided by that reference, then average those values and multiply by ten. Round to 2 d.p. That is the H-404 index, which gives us -0.33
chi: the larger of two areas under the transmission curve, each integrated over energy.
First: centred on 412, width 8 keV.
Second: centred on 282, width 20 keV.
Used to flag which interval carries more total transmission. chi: 288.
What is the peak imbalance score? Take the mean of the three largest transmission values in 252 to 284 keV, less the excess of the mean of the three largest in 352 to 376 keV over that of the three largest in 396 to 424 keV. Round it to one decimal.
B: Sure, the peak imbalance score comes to 18.0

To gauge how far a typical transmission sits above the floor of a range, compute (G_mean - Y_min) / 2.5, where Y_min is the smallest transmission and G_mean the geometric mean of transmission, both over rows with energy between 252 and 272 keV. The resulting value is 0.40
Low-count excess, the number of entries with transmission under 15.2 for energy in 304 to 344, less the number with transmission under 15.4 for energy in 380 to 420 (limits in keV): 7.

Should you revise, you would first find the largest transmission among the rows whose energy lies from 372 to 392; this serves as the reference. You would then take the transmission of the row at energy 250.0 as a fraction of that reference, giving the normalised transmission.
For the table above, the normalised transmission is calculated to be 0.85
